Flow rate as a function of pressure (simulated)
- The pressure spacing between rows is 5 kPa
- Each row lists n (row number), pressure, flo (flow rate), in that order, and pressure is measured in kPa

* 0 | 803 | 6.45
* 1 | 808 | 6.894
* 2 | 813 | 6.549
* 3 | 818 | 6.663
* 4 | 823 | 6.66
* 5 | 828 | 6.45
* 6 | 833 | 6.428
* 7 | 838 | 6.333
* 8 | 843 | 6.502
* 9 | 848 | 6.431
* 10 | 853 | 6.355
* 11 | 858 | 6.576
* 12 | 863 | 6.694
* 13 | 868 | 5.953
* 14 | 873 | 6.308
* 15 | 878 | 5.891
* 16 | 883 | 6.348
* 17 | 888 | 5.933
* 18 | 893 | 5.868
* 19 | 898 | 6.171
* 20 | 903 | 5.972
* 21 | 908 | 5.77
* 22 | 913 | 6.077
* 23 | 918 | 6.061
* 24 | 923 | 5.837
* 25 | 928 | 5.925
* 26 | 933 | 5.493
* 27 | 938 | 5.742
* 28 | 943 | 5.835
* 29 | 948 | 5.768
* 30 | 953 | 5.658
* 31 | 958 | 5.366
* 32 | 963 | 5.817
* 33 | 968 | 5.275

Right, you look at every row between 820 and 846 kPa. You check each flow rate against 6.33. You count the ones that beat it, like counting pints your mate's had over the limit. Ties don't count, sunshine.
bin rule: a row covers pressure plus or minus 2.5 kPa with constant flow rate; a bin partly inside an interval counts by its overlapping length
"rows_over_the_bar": 5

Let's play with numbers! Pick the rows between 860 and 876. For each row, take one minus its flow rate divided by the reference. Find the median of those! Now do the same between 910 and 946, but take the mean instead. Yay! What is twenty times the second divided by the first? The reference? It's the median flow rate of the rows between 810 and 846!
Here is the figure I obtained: 67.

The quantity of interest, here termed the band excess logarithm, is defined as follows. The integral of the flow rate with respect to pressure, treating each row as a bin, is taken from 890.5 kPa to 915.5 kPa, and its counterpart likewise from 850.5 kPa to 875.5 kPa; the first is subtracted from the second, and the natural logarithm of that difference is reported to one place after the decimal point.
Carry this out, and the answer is 2.3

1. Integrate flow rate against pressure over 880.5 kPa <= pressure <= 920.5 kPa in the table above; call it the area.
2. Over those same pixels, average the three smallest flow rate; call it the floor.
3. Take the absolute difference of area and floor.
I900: 235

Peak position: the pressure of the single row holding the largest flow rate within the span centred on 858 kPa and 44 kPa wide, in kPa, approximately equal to 863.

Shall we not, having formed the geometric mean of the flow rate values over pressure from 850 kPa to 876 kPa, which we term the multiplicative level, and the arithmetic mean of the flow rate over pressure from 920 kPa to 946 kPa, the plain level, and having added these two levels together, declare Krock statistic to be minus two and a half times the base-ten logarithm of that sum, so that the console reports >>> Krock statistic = -2.71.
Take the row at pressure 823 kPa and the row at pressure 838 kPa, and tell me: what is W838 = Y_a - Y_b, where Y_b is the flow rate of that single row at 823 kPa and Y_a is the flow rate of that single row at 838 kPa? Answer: -0.33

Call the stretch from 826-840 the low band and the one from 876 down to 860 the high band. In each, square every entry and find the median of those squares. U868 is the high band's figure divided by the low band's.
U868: 0.963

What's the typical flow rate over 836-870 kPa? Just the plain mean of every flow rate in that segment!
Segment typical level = 6.41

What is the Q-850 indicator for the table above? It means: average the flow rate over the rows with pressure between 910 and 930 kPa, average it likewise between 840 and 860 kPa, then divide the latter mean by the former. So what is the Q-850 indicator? 1.08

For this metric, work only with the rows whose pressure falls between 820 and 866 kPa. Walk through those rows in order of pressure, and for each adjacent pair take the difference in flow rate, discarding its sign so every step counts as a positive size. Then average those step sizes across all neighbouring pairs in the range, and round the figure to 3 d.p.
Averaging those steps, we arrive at 0.123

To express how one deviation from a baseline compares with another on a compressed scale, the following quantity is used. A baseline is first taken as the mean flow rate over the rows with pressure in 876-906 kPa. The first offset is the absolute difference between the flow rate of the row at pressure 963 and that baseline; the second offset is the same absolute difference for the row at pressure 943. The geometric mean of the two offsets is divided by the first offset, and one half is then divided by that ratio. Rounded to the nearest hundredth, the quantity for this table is 0.52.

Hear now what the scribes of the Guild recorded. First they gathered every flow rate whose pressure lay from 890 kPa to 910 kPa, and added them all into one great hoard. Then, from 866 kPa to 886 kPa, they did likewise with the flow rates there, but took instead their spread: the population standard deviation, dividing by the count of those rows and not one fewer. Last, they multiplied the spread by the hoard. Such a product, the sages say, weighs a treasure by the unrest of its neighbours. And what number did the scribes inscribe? 4.9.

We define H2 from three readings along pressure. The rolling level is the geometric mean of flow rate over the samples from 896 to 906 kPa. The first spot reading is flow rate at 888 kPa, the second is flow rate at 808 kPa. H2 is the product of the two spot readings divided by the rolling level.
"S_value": 6.74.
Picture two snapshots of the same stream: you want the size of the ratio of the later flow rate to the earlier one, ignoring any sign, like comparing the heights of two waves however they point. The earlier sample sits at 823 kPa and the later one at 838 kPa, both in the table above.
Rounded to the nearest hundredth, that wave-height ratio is 0.95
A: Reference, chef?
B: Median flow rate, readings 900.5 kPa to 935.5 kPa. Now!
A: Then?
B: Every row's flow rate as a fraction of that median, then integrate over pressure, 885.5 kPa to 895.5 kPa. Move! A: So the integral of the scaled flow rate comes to 10.0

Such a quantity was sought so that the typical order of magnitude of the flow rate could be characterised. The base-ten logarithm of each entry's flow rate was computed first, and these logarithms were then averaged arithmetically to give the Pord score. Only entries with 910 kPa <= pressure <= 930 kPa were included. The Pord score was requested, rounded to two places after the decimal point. 0.78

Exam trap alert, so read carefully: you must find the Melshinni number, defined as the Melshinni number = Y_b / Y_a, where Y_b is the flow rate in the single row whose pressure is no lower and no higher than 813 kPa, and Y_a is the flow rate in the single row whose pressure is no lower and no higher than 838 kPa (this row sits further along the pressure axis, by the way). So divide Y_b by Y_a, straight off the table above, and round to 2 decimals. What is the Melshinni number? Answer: 1.03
